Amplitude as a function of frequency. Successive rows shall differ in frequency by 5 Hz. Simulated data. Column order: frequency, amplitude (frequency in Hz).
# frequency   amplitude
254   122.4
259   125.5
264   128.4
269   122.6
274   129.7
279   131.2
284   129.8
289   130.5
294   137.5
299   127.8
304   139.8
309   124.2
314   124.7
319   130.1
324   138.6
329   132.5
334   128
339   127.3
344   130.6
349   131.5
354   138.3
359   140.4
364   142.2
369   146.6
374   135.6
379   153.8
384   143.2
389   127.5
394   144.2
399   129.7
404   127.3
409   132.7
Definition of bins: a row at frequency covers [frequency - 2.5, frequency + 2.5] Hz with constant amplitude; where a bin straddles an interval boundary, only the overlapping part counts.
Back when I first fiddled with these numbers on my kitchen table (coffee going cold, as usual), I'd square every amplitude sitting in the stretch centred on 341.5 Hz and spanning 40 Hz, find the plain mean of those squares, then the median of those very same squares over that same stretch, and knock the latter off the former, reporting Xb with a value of 394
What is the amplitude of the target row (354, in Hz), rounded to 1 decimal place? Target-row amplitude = 138.3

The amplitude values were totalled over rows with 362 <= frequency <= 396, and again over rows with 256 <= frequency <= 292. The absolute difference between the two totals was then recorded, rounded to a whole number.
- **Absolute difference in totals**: 95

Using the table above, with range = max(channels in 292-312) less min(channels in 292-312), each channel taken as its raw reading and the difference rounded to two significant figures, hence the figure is 16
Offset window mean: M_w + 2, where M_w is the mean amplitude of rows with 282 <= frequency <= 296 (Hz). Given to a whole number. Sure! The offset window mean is 135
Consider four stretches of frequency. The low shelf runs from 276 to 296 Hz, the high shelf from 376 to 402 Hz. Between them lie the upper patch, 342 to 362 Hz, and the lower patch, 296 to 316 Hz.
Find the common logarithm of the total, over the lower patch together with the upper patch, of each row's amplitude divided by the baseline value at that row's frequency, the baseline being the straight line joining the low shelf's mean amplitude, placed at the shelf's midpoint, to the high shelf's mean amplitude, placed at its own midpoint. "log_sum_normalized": 0.893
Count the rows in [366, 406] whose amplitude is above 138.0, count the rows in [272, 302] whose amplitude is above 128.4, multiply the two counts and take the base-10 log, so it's 1.30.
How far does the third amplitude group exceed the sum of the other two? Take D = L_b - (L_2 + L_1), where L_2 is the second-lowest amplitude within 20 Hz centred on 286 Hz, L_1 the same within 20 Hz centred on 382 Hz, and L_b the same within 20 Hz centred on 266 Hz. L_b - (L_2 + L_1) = -141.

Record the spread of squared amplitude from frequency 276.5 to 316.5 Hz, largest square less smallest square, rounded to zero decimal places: 4118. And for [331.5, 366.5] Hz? 4016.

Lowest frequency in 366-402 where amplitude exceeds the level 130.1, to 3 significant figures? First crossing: 369 Hz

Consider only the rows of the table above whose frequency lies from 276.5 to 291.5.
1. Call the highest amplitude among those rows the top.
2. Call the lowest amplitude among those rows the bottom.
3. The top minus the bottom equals 1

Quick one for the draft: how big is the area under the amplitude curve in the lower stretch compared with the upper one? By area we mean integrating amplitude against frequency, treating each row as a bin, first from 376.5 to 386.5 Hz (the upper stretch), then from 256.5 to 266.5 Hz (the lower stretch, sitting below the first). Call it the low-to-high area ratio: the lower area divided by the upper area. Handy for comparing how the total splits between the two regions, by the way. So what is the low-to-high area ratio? 0.85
